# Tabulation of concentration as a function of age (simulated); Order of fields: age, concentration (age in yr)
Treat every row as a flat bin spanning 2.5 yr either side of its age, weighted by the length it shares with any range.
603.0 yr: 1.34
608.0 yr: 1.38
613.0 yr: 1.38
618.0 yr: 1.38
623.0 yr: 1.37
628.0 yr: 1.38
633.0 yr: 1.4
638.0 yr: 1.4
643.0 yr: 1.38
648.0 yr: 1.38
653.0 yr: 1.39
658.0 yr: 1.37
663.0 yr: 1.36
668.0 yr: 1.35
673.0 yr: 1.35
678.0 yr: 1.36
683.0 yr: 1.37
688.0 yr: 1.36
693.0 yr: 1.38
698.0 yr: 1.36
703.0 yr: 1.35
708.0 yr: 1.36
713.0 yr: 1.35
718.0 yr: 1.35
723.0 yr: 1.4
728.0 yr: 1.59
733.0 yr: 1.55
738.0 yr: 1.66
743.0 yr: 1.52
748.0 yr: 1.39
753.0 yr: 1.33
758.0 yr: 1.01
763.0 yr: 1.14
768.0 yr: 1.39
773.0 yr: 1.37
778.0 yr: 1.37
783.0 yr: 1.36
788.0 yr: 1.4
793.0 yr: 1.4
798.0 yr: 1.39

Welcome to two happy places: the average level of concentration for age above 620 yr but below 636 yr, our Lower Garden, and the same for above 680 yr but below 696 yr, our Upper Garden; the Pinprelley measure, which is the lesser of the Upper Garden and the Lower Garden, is 1.37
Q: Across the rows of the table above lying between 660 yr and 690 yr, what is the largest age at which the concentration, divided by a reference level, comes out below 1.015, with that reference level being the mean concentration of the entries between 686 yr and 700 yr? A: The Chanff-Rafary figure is 688.0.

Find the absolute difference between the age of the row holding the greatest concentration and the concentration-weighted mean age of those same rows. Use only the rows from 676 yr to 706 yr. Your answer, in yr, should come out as 2.5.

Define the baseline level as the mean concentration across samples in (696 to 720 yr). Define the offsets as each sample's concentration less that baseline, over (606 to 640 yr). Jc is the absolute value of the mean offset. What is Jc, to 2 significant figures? 0.030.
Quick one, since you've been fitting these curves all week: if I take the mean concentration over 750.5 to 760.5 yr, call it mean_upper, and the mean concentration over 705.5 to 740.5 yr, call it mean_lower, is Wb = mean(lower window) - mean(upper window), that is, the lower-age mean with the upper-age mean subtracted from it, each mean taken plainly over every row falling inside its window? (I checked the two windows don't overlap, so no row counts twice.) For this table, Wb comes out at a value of 0.30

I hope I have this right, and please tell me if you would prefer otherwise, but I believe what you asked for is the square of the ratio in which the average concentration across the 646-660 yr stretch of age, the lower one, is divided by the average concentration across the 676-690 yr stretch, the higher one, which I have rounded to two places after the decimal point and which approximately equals 1.02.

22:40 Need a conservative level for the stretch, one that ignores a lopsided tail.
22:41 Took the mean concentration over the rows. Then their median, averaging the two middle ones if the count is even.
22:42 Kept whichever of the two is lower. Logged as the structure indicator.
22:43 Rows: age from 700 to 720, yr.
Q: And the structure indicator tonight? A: 1.35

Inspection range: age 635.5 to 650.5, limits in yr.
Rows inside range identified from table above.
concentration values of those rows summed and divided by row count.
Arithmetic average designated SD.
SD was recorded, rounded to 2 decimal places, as 1.39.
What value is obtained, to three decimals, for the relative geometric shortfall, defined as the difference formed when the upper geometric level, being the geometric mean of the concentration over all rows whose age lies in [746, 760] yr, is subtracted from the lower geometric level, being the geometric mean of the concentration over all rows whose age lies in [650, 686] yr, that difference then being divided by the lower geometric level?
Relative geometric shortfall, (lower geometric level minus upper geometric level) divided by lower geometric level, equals 0.097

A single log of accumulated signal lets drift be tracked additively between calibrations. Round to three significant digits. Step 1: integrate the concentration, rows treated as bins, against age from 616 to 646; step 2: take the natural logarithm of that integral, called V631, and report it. 3.73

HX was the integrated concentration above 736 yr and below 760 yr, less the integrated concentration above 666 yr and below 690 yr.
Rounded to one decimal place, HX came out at 0.6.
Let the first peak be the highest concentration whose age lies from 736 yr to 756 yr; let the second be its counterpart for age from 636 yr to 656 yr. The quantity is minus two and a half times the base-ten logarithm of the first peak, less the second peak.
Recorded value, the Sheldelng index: -1.95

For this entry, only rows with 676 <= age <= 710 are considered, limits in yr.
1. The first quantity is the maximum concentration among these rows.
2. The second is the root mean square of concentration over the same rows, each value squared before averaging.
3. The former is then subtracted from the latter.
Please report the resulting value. -0.017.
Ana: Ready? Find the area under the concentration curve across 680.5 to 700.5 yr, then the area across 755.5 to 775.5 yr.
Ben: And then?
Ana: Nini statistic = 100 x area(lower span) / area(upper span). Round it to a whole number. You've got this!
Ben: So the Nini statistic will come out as 111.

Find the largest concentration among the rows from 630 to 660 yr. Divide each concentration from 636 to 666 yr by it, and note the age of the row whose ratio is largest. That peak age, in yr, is 638.0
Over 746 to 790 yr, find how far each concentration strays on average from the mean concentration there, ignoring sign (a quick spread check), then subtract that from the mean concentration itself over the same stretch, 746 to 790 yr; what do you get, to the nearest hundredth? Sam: 1.20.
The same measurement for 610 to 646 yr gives 1.38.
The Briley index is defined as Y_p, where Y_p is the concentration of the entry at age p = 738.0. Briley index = 1.66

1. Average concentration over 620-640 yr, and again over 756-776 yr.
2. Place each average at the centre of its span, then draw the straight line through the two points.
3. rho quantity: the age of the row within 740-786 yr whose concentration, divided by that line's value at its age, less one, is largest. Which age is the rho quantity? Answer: 743.0 yr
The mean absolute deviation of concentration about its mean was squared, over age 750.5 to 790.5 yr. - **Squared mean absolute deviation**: 0.012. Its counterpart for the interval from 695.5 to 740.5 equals 0.011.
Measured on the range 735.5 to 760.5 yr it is 0.029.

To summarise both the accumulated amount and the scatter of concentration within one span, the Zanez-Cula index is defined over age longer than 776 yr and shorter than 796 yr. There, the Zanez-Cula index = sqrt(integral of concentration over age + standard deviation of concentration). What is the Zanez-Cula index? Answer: 5.3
